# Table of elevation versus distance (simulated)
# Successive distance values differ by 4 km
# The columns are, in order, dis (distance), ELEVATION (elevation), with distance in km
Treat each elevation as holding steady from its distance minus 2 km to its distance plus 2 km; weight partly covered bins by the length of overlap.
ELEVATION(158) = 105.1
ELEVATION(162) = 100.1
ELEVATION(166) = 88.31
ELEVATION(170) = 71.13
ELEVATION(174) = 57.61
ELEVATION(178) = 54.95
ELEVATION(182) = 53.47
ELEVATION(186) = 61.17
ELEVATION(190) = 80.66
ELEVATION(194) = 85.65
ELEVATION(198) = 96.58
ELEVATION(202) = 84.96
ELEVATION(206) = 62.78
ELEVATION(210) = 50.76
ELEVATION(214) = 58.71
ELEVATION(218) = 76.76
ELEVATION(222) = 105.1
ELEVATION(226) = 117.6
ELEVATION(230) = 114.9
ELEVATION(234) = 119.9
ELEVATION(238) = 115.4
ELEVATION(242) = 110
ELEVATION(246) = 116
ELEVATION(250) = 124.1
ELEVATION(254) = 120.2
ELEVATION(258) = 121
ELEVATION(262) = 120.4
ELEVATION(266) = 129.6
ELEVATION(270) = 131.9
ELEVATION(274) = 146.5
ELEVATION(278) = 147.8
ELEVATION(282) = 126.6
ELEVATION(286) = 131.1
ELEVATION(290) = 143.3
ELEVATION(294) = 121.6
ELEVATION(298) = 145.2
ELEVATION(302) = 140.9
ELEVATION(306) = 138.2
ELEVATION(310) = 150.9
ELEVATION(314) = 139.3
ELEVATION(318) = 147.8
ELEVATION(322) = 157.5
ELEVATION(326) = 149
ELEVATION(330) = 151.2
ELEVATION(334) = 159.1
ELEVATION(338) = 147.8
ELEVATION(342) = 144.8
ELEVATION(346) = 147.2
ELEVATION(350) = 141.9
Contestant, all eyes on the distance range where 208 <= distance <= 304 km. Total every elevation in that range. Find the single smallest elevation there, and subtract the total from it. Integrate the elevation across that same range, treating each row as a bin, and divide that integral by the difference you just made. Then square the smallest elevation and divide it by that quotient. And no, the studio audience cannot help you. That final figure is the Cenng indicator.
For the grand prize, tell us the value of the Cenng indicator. -633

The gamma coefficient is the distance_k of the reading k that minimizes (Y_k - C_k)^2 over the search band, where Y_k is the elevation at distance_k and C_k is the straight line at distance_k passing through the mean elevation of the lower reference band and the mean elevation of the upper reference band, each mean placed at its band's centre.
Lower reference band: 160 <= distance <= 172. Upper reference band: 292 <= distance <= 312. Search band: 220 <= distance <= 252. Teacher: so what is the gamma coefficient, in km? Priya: 238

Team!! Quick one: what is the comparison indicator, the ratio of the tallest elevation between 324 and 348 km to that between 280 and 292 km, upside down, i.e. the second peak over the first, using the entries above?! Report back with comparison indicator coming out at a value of 0.90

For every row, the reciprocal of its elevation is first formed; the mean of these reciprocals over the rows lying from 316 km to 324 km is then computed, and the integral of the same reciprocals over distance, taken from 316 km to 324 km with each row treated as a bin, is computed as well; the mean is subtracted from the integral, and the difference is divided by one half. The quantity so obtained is 0.09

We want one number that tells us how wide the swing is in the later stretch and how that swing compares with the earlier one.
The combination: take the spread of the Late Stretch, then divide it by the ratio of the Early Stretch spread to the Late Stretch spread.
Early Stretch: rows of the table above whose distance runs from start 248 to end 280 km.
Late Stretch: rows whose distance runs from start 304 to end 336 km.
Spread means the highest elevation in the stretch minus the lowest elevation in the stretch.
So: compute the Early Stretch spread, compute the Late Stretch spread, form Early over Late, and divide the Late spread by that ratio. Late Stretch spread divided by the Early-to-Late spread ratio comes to 16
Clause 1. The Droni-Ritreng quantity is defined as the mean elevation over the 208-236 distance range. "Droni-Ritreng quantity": 92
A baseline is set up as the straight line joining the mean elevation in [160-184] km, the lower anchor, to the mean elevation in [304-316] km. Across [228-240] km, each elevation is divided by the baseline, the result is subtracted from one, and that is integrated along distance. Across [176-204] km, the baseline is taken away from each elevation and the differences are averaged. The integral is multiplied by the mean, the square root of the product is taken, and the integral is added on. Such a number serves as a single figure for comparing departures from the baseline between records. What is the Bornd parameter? 1.6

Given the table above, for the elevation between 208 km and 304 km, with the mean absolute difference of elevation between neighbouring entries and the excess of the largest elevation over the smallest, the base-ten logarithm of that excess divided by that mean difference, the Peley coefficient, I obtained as 1.01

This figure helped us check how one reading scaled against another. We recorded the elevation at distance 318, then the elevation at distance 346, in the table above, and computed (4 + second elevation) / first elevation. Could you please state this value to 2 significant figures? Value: 1.0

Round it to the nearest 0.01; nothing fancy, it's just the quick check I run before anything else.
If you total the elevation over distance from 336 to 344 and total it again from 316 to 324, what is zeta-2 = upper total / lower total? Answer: 0.96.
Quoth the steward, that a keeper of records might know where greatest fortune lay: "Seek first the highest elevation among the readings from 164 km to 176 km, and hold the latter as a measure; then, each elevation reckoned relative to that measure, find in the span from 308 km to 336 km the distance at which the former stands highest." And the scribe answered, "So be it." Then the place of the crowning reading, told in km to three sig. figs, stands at 334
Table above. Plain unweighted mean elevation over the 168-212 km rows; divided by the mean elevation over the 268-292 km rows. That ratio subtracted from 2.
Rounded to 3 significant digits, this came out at 1.50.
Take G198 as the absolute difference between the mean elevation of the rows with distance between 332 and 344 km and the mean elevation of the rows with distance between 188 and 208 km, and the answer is 68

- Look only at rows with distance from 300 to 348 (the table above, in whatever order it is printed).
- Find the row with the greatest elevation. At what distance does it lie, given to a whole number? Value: 334 km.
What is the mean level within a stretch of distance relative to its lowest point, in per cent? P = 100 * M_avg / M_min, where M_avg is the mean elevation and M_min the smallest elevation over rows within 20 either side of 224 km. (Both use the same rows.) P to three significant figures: 184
